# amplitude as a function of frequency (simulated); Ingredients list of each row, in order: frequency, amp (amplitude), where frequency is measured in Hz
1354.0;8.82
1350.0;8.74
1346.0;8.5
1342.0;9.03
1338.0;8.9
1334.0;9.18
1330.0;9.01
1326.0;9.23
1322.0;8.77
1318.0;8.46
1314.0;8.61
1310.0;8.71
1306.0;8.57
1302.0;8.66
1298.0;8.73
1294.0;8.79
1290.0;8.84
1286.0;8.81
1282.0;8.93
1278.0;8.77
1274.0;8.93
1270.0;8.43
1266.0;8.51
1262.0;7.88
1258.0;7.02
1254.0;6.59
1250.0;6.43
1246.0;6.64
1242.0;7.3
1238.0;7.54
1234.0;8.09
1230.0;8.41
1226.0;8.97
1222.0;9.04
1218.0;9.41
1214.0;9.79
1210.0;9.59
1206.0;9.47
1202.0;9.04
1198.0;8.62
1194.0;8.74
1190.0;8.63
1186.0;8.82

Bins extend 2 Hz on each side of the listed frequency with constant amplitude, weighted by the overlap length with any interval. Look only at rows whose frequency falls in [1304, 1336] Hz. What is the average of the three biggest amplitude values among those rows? 9.1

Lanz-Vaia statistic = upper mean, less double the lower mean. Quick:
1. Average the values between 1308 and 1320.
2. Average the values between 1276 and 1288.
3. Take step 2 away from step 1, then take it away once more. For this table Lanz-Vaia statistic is -9.1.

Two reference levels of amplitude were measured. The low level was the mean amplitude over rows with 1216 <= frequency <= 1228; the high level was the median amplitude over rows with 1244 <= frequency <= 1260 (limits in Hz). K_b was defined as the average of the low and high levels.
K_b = 7.9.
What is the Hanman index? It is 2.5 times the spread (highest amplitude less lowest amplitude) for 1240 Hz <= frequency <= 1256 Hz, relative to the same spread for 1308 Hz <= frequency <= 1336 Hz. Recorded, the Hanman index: 2.8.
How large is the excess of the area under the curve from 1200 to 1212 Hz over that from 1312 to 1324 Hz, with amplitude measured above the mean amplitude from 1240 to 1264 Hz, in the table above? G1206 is 9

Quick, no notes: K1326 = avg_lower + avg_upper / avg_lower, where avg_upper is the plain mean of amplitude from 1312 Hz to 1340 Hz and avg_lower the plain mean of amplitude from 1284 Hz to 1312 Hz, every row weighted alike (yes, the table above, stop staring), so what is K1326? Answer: 9.7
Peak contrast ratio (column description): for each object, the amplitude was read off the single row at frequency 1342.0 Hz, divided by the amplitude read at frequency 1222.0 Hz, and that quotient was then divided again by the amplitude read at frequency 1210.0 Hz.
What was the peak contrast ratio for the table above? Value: 0.10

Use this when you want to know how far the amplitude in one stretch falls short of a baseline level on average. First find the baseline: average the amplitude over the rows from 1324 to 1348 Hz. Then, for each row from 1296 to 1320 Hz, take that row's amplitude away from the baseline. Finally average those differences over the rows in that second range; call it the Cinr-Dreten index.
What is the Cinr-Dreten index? 0.35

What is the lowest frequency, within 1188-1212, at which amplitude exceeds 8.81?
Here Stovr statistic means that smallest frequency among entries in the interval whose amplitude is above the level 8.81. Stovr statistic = 1202.0 Hz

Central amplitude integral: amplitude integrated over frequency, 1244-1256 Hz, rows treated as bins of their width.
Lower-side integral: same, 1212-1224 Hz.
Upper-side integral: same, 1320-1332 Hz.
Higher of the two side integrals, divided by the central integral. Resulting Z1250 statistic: 1.44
